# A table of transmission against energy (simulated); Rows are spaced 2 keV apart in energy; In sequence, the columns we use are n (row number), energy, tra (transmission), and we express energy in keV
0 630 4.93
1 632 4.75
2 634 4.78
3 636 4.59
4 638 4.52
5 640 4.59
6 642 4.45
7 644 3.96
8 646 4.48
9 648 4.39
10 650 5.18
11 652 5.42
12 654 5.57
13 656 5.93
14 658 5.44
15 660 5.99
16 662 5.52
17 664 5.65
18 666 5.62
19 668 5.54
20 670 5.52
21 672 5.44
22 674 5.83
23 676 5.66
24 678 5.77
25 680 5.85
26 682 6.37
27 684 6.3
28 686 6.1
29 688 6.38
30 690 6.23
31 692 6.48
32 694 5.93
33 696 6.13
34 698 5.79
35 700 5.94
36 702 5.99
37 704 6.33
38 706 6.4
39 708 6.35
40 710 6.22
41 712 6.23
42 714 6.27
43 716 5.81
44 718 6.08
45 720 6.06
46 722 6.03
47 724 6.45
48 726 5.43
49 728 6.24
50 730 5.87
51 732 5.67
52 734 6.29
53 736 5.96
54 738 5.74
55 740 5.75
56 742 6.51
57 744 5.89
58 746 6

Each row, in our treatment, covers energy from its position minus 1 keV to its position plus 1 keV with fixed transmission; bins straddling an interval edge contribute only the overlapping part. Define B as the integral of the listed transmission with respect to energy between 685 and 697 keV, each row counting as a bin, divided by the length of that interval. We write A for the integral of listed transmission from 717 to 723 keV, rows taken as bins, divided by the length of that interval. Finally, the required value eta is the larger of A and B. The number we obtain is 6.2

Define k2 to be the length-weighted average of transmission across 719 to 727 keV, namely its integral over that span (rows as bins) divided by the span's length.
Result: 5.99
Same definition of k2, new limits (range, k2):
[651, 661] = 5.67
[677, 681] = 5.81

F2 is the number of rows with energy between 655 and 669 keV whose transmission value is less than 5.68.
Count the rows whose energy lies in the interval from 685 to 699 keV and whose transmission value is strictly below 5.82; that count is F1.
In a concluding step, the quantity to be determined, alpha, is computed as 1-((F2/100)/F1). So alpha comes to 0.95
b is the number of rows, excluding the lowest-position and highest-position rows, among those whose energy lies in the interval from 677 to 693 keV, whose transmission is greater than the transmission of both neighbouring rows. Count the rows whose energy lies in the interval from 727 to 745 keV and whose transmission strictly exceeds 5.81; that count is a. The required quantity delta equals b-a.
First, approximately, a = 6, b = 2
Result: -4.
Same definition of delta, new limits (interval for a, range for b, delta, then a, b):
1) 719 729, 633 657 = -2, 4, 2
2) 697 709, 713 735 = -2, 5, 3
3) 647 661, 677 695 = 1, 2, 3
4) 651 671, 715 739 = 2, 2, 4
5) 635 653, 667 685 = 2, 0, 2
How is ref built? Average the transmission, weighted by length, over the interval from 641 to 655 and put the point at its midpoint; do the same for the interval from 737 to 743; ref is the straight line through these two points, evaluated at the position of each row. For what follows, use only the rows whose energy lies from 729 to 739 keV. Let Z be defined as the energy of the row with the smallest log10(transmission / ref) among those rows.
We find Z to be 738 keV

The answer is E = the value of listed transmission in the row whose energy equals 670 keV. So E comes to 5.52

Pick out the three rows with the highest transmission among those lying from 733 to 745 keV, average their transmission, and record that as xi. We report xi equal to 6.3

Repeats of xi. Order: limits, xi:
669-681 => 5.8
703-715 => 6.4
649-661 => 5.8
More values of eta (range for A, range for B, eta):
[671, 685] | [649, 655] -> 5.9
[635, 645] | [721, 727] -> 6.0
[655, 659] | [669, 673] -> 5.7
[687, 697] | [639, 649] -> 6.2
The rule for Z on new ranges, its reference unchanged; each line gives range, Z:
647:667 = 648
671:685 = 672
